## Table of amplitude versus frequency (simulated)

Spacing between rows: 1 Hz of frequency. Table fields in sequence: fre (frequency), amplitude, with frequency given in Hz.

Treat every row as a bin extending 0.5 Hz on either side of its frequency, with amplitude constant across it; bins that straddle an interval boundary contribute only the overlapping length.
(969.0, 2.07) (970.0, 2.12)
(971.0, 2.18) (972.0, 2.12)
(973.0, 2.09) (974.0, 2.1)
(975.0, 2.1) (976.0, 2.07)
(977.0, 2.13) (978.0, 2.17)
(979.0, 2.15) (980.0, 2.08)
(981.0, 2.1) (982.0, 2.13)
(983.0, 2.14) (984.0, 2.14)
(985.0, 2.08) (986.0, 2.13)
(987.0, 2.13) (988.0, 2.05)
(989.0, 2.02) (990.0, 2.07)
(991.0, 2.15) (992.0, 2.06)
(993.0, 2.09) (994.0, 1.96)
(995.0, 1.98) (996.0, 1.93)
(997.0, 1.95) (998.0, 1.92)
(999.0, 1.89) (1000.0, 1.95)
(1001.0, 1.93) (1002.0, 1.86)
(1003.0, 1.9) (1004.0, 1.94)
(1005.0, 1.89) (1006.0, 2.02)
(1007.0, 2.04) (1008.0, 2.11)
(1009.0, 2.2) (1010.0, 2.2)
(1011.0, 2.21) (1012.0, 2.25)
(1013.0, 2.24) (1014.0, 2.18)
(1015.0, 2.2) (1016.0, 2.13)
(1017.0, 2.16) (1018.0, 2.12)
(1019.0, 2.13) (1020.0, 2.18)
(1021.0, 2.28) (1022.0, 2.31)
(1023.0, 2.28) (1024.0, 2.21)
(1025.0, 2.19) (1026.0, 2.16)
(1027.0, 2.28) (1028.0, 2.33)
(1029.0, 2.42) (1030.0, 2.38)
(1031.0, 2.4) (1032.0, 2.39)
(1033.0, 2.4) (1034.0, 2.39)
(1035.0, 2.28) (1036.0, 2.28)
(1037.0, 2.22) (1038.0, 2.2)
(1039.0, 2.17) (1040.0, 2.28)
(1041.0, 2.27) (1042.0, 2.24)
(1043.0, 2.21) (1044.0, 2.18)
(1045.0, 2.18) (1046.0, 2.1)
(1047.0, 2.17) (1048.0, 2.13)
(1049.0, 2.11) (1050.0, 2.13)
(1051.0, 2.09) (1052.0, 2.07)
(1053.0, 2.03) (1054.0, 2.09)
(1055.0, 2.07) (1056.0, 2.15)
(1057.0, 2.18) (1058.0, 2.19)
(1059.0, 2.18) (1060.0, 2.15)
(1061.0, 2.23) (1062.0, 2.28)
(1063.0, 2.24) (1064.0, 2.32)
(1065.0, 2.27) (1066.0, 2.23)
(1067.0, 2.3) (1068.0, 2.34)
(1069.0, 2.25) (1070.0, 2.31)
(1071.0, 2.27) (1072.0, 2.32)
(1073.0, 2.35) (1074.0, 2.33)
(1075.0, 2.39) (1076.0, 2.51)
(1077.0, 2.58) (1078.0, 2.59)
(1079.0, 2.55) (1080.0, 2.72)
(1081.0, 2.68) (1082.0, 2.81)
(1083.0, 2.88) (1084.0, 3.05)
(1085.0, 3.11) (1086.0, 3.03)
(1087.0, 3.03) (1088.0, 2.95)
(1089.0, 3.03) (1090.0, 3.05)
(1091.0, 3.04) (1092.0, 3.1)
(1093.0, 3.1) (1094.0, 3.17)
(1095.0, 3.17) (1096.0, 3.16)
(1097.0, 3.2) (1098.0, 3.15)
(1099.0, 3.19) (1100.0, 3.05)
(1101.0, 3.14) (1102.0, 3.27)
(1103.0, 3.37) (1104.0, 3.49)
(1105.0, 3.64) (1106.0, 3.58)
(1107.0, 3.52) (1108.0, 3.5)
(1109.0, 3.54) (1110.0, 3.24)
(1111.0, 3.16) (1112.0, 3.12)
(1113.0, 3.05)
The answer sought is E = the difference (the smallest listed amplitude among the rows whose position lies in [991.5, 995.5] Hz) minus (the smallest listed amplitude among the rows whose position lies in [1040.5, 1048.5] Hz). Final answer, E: -0.14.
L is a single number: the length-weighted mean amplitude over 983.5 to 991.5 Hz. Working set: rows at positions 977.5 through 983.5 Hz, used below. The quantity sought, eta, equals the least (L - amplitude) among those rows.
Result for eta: -0.07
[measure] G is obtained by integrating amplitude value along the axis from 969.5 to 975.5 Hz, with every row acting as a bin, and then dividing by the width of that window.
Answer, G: 2.12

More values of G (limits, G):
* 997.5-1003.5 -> 1.91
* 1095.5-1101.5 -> 3.15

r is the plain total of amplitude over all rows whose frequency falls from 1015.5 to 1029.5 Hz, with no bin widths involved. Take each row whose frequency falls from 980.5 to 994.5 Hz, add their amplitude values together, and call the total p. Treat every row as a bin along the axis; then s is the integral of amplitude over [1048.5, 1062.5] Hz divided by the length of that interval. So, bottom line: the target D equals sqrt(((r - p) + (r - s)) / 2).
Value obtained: 3.94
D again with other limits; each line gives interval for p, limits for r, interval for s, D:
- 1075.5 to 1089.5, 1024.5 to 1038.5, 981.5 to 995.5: 3.39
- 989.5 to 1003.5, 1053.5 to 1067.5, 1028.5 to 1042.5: 3.99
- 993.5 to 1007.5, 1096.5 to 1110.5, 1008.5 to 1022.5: 5.67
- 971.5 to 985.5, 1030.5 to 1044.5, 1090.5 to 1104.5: 3.94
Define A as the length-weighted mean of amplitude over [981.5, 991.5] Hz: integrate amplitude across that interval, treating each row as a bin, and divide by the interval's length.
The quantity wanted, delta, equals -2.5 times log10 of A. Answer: -0.81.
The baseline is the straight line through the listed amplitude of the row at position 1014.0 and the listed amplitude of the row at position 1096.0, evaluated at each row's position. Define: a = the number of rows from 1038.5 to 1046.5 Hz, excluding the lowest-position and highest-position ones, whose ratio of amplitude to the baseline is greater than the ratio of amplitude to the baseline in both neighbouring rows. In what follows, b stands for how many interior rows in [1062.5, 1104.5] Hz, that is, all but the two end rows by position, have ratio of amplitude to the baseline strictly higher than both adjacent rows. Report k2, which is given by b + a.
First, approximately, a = 1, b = 12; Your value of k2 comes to 13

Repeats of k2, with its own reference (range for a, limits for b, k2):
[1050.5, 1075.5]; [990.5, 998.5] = 10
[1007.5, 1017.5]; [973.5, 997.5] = 9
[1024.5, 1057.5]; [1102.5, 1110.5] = 8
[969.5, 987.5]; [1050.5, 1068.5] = 8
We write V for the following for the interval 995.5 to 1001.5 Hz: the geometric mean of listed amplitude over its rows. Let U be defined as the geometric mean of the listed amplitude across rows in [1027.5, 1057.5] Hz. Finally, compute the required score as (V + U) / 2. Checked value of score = 2.1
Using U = 2.22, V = 1.93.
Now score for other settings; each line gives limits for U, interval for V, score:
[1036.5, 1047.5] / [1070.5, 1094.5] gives 2.5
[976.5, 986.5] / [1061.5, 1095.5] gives 2.4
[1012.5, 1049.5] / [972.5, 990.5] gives 2.2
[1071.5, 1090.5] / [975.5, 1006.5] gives 2.4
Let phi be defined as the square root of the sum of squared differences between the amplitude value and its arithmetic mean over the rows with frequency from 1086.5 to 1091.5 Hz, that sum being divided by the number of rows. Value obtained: 0.036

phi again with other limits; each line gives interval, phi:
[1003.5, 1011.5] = 0.116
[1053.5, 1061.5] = 0.049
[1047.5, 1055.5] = 0.032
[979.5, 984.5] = 0.024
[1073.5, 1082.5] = 0.144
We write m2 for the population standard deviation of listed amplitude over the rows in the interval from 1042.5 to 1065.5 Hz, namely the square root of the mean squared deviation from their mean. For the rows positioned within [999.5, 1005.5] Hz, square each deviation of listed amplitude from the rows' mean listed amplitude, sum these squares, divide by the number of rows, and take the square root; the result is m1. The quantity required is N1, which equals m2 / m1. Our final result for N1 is 2.3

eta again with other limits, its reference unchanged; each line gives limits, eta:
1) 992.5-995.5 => 0.01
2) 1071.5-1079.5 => -0.49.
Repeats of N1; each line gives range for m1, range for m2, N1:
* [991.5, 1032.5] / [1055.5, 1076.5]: 0.5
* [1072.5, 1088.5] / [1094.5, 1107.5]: 0.7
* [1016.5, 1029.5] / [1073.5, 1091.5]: 2.9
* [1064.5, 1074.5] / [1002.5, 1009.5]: 2.8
